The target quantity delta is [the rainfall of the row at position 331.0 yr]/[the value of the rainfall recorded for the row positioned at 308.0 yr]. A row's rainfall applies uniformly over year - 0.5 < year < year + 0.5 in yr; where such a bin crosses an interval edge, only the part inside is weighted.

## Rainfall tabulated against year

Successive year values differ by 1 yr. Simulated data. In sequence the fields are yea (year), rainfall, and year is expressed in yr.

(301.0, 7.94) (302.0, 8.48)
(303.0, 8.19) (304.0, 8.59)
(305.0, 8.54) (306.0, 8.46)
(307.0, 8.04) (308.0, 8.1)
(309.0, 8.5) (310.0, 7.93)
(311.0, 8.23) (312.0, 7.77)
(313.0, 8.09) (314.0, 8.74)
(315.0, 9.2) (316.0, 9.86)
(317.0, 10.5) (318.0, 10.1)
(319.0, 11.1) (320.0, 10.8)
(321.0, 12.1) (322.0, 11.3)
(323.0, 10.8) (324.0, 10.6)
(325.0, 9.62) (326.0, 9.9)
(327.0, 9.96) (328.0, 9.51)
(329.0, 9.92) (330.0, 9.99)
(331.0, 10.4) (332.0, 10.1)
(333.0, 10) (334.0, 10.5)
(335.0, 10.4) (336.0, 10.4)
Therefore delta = 1.28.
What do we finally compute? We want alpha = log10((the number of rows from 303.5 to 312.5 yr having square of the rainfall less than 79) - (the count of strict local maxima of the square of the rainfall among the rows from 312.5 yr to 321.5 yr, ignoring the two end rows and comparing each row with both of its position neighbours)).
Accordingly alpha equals 0.8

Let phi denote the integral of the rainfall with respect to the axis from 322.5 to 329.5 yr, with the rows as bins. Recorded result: 70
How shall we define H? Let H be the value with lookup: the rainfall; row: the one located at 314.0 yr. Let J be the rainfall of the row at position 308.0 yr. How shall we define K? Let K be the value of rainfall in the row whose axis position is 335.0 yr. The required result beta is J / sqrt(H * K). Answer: 0.85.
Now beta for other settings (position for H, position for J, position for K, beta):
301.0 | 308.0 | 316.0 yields 0.92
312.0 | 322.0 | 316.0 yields 1.29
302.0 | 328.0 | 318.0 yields 1.03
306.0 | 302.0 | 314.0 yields 0.99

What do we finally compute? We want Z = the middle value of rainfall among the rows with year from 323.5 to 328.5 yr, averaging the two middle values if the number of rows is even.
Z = 9.9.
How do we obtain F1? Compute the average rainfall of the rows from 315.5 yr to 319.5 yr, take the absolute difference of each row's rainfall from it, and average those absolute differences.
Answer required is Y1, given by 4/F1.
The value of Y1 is 10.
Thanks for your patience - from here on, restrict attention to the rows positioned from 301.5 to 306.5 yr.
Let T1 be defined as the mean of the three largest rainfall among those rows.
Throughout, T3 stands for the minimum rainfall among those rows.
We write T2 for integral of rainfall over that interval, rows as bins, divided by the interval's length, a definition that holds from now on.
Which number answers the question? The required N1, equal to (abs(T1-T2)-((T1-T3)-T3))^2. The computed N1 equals 63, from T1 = 8.5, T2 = 8.5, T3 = 8.19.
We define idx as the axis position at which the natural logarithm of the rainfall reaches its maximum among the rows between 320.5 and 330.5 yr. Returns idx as 321.0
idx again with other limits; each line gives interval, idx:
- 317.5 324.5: 321.0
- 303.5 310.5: 304.0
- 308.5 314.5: 314.0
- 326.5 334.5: 334.0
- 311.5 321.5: 321.0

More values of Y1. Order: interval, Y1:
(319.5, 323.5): 9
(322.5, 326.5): 9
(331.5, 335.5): 20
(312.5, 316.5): 7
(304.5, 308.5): 19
